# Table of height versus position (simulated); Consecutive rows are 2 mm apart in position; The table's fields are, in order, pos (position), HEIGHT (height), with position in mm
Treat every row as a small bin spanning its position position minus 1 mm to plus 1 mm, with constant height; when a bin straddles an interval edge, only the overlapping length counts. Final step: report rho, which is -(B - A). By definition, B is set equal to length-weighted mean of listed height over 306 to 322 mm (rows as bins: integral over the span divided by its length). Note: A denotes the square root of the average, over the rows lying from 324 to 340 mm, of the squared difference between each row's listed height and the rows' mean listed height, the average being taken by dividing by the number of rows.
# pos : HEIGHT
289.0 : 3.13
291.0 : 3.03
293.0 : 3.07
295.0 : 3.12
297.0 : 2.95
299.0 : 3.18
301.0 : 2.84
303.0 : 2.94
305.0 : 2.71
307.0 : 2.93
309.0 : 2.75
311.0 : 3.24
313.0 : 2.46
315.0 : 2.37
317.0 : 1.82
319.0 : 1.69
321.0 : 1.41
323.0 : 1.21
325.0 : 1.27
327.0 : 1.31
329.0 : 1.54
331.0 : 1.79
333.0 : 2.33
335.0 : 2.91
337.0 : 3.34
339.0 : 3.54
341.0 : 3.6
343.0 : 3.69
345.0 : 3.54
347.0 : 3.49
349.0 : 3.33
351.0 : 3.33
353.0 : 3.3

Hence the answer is -1.5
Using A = 0.86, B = 2.3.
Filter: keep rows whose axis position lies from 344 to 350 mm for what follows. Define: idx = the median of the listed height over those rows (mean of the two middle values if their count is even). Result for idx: 3.5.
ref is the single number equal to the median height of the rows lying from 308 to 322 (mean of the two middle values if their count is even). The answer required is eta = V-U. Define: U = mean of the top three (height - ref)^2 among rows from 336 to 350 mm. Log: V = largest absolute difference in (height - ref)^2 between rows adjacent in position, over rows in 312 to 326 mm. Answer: -1.08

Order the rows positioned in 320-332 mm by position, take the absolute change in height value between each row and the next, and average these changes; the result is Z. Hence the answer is 0.16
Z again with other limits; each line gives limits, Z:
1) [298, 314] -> 0.33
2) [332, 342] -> 0.32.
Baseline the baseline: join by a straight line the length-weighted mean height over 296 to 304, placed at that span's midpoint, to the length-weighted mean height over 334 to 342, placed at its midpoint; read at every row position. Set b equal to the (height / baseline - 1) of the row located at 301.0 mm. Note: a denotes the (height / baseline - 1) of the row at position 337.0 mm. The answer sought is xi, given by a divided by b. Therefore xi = 0.0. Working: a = 0.0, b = -0.05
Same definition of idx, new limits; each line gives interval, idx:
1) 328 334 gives 1.8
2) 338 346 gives 3.6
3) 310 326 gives 1.8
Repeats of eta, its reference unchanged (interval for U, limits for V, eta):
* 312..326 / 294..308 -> -0.72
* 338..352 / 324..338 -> -0.89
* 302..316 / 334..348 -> 0.18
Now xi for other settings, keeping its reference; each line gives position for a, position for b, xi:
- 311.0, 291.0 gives 1.0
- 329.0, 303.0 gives 23.8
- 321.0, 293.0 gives -10.1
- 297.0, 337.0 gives 0.9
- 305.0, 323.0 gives 0.2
